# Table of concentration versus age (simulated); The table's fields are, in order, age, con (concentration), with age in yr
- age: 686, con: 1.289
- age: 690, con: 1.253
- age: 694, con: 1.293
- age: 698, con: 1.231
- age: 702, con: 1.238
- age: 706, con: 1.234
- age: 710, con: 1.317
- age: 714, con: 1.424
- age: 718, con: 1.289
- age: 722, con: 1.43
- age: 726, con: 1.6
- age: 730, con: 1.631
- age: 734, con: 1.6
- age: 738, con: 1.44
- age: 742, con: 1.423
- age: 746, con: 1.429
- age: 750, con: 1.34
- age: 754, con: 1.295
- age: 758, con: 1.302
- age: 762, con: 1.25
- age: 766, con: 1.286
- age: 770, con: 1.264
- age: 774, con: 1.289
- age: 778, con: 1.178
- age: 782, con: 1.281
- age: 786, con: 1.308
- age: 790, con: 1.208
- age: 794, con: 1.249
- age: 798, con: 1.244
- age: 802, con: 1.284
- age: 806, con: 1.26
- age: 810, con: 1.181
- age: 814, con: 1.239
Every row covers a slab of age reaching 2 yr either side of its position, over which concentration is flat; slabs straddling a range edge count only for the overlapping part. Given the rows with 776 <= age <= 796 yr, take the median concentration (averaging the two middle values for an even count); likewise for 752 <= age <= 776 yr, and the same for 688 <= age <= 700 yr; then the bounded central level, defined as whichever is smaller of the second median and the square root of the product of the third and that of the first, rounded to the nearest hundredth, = 1.25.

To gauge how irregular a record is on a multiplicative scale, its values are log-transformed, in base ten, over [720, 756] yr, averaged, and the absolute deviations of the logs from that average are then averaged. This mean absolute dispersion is 0.028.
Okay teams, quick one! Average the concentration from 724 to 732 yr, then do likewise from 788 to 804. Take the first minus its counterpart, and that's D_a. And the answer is 0.4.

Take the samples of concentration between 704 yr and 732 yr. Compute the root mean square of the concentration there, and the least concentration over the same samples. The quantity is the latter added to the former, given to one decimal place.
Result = 2.7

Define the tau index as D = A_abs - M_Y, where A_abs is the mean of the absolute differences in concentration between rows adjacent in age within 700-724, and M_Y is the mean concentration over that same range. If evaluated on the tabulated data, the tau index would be -1.23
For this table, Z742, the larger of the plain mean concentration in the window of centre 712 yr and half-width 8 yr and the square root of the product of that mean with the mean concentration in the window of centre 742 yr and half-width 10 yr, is 1.38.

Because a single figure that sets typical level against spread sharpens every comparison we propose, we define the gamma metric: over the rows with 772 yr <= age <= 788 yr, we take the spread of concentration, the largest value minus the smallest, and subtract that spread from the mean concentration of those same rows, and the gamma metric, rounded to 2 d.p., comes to 1.13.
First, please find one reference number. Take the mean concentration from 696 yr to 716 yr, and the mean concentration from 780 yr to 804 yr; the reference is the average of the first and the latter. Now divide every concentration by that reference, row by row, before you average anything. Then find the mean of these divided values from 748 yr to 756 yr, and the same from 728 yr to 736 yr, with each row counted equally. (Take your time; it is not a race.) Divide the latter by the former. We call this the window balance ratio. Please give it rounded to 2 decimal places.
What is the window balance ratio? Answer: 1.23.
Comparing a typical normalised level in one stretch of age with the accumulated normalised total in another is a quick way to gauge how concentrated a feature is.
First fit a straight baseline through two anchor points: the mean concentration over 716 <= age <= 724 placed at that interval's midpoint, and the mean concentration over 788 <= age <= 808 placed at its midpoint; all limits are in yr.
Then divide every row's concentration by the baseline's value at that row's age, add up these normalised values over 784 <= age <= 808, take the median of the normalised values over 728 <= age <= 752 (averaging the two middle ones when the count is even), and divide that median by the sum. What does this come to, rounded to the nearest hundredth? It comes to 0.18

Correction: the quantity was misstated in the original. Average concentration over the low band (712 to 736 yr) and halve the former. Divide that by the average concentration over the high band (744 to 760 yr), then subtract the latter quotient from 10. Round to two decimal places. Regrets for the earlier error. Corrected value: 9.44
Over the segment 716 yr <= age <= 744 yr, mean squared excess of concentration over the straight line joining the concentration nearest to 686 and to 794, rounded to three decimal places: 0.060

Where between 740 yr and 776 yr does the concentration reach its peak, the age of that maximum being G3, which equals 746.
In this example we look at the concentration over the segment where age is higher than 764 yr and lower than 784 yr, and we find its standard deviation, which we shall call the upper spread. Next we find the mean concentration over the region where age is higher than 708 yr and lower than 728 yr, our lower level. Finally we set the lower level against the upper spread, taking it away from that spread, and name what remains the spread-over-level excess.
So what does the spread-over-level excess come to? -1.37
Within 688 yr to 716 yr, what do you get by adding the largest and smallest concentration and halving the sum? 1.33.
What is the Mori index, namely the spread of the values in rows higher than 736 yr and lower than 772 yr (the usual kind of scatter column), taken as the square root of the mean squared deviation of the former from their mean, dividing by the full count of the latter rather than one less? 0.071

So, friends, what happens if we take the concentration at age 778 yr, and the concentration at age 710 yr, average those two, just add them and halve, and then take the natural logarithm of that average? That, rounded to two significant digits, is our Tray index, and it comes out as 0.22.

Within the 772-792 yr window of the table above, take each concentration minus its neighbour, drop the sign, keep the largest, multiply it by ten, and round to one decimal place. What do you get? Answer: 1.1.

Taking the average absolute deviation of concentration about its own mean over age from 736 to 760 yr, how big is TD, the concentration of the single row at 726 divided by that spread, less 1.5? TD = 26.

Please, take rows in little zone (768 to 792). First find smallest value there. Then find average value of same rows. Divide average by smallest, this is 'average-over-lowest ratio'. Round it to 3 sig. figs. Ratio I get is 1.07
